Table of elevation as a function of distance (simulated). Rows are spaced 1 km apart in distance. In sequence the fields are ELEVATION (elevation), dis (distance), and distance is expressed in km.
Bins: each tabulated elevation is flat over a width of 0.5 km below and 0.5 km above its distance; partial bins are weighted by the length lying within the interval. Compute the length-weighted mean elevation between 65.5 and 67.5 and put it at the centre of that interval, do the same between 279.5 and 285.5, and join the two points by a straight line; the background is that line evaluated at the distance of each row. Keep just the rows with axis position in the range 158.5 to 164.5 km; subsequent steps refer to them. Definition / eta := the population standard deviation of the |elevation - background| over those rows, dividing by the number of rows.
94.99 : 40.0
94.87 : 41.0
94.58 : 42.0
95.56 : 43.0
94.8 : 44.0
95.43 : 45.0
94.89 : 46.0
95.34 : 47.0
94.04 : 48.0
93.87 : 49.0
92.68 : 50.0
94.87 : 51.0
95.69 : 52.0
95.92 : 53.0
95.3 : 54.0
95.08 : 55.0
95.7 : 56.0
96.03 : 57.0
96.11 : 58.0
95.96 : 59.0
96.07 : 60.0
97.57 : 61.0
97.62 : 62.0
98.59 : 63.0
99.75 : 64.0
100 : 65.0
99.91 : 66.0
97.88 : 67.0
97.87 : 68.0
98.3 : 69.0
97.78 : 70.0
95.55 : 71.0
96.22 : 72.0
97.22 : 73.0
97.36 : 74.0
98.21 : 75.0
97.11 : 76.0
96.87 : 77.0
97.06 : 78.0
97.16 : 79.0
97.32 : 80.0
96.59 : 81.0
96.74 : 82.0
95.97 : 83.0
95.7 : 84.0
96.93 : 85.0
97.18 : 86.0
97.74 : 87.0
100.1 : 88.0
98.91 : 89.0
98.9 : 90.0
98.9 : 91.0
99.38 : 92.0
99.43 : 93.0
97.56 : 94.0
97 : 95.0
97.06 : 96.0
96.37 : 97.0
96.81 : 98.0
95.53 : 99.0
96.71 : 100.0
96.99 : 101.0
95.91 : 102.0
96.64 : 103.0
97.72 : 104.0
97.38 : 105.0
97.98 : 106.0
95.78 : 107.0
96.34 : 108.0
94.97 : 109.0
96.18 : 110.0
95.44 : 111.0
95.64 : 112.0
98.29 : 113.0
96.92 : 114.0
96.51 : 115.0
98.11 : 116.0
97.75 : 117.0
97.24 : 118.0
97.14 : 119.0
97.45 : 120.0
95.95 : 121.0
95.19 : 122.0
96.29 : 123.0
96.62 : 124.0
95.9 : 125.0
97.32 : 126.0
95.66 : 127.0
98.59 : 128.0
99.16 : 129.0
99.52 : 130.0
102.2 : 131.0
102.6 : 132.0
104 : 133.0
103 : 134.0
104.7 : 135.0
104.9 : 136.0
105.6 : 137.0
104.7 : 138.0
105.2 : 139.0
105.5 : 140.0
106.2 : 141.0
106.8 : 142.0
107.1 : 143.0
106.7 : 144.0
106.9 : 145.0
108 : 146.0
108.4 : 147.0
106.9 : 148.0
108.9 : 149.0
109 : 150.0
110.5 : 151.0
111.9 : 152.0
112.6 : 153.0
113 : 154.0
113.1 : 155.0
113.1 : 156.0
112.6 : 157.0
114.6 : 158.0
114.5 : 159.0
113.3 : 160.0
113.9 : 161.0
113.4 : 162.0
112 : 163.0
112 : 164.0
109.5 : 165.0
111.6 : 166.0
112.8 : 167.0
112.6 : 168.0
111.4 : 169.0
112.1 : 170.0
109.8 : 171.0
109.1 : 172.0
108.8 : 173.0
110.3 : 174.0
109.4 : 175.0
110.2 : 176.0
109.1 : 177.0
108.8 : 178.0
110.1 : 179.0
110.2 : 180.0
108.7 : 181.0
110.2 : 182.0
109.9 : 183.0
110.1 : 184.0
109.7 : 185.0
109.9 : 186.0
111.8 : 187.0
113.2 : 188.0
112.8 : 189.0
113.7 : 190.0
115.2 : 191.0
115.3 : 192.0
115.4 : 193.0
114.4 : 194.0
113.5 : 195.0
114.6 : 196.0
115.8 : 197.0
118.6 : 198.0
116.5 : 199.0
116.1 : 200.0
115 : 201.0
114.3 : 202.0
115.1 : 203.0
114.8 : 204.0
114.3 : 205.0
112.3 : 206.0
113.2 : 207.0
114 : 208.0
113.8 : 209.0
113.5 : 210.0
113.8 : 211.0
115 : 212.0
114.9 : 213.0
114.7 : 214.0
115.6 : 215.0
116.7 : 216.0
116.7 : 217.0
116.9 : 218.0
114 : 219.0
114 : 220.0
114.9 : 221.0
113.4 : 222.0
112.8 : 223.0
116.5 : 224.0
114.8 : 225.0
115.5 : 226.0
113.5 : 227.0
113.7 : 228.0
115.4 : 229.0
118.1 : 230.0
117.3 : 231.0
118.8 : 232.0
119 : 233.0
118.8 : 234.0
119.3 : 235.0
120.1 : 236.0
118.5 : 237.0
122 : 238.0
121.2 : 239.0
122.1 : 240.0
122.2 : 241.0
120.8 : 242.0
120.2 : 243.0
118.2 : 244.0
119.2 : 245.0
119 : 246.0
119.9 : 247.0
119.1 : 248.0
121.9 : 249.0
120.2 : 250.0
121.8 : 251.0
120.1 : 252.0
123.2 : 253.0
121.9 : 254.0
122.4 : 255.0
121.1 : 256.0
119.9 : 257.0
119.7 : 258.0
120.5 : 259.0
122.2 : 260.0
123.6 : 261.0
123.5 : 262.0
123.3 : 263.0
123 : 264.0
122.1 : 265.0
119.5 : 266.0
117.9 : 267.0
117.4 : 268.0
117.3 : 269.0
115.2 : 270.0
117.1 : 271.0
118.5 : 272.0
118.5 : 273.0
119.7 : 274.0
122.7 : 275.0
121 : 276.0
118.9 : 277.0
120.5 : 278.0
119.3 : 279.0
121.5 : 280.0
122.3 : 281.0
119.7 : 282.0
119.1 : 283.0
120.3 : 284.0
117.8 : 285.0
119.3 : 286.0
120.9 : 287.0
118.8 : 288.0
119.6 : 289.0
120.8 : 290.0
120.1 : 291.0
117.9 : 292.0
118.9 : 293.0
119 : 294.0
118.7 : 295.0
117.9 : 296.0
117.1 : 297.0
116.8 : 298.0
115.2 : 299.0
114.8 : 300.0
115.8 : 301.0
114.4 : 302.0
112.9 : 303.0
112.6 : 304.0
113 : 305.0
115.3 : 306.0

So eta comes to 1.1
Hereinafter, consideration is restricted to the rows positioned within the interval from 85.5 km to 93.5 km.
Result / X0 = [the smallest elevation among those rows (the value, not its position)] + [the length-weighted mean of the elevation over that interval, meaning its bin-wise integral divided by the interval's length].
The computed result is 196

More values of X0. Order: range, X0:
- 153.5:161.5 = 226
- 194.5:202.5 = 229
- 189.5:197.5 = 228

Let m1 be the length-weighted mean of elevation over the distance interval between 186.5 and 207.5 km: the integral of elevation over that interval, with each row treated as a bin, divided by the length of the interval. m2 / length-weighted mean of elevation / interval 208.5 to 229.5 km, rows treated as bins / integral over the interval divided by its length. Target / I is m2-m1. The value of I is 0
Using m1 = 115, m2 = 115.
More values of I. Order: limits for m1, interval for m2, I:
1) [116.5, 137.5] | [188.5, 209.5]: 15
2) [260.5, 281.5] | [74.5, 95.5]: -22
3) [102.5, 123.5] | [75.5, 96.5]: 1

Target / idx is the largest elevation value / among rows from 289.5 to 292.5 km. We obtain 120.8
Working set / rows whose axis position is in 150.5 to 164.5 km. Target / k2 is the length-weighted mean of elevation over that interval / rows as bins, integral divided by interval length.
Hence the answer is 113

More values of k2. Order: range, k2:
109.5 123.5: 97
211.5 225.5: 115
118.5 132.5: 98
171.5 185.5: 110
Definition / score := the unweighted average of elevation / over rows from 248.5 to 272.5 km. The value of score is 121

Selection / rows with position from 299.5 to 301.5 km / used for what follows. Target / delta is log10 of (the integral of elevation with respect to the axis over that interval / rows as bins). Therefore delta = 2.36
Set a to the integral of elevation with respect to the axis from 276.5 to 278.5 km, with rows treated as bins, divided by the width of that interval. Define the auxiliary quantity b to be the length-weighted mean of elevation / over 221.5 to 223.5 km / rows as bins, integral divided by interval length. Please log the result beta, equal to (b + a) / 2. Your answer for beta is 116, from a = 120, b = 113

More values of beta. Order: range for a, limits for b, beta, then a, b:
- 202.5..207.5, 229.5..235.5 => 116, 114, 119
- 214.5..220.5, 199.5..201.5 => 116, 116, 116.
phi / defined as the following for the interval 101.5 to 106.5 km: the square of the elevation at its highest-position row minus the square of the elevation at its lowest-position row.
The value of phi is 401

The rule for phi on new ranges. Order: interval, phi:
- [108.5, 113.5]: 642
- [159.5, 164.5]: -293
